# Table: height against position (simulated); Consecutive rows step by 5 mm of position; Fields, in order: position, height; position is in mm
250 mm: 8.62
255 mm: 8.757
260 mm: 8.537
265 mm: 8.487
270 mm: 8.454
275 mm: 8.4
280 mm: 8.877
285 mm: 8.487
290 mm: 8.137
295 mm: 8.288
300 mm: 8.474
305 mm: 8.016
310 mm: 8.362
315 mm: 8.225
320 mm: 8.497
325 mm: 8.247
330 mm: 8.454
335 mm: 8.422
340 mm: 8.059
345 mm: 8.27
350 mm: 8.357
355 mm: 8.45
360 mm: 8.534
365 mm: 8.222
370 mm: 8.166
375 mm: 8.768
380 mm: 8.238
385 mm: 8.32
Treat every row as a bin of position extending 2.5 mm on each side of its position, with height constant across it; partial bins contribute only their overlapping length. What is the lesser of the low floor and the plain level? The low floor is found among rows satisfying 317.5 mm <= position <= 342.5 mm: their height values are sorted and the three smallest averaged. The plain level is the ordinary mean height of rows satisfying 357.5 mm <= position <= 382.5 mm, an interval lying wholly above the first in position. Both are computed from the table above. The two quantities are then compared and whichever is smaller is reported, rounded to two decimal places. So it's 8.24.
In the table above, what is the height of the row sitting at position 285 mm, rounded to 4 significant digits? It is 8.487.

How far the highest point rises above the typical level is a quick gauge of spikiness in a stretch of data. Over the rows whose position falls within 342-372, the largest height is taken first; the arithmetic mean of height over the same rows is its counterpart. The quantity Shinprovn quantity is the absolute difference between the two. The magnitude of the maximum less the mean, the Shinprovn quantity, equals 0.20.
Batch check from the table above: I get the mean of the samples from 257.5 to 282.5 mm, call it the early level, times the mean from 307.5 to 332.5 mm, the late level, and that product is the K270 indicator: 71.5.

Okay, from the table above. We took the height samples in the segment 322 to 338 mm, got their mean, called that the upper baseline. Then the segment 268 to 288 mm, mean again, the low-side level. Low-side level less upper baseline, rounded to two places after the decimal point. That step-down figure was 0.18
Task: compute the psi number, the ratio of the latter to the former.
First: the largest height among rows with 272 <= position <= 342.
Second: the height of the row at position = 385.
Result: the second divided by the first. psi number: 0.937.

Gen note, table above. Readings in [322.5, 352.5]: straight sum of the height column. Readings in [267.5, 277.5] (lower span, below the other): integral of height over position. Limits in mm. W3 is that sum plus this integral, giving 134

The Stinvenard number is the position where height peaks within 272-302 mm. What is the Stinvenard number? 280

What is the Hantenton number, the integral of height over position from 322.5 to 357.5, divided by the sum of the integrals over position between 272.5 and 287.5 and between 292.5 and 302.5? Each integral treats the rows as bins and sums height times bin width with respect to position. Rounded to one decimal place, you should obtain 1.4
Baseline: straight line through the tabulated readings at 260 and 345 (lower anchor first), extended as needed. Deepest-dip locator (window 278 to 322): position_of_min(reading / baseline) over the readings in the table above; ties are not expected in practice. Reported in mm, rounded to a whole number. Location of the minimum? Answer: 305 mm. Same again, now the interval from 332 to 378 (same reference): 340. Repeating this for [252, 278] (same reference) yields 275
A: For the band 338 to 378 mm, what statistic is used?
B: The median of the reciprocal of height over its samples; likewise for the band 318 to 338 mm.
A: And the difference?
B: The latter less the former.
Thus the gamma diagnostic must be -0.0018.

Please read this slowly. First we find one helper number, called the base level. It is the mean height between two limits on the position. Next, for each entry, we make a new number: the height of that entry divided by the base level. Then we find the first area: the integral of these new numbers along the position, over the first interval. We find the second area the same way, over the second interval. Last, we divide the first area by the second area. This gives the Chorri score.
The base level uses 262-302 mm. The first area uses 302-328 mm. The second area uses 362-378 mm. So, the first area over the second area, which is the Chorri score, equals 1.6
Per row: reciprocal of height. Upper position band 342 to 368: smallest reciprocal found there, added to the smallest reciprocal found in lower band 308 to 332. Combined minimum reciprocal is 0.235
